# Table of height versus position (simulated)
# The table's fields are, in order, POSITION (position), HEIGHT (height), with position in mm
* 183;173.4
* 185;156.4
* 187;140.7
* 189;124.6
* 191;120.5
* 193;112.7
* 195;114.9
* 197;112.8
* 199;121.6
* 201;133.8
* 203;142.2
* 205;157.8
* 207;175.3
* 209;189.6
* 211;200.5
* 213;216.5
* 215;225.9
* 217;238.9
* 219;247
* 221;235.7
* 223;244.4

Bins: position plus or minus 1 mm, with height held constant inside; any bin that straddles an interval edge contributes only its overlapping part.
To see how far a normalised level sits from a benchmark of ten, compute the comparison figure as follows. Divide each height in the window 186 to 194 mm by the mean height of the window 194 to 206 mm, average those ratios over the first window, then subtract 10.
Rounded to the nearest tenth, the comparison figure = -9.0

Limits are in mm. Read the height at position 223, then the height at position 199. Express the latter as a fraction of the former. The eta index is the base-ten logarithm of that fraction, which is -0.30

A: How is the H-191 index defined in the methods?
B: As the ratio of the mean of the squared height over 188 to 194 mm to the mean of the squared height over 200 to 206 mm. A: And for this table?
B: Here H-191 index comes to 0.68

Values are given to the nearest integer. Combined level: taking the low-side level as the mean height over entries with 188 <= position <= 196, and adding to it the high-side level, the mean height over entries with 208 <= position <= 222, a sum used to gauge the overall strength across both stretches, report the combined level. 340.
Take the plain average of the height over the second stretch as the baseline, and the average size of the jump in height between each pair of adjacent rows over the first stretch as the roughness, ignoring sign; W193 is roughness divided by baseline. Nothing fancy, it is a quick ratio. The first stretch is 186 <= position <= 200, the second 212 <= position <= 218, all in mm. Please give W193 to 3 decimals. 0.030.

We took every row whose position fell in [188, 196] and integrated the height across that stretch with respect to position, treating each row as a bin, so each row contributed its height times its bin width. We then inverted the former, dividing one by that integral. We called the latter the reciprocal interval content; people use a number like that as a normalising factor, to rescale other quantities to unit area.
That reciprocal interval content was 0.0011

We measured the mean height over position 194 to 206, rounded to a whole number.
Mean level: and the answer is 131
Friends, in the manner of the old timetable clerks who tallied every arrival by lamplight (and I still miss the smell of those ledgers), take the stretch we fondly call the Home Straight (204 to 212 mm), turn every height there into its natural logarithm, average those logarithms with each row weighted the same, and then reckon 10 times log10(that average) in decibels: 7.2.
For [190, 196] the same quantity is 6.8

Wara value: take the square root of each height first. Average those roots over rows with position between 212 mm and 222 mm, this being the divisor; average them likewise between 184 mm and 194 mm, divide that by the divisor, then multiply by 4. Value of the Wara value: 3.00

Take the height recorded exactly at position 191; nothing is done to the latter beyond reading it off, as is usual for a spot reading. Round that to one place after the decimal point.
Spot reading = 120.5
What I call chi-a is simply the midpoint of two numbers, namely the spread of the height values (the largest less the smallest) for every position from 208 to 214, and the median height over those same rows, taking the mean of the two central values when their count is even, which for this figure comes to 114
